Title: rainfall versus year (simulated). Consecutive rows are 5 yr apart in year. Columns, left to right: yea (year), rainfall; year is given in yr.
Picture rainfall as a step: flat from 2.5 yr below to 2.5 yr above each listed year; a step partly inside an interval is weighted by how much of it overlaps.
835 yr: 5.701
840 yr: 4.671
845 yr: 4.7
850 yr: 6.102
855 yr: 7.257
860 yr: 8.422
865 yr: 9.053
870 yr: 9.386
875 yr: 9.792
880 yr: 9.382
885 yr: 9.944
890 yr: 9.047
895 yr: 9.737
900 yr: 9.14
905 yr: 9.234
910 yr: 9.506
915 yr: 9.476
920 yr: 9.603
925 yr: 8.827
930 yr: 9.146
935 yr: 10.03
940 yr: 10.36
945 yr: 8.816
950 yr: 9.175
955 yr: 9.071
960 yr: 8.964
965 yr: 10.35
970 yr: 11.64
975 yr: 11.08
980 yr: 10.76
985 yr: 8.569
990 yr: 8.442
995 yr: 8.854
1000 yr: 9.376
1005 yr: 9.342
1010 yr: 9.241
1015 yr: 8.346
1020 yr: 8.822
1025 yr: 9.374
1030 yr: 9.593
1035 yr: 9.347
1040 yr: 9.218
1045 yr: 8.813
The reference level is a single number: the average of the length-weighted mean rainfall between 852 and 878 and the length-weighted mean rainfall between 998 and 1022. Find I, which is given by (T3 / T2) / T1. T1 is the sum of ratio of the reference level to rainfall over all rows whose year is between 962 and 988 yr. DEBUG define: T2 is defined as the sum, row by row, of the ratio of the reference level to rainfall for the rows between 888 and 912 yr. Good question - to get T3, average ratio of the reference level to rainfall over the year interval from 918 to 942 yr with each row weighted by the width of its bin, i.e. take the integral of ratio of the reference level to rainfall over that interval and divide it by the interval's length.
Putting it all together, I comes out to 0.0456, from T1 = 4.3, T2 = 4.76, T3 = 0.931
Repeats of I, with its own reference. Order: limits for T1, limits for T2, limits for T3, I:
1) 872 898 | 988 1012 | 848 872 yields 0.0495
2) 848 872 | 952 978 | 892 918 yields 0.0380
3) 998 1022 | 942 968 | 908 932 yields 0.0403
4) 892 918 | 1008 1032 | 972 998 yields 0.0406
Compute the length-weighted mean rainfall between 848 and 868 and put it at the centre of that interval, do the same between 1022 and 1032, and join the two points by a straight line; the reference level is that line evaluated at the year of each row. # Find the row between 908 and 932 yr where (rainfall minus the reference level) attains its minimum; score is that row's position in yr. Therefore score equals 925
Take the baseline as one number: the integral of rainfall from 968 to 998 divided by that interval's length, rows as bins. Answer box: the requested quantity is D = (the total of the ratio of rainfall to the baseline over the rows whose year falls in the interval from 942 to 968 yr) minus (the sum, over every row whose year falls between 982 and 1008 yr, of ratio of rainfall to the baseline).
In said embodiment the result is 0.18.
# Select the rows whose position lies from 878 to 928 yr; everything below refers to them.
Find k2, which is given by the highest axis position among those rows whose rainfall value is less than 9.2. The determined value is 925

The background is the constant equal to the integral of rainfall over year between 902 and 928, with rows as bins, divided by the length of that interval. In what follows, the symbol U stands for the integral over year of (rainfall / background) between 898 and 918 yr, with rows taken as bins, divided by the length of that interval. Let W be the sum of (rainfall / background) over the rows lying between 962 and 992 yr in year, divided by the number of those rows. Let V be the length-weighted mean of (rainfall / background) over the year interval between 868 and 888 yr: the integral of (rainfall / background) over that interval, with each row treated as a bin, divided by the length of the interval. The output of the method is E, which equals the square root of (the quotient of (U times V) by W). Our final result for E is 0.98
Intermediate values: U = 1.00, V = 1.03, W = 1.09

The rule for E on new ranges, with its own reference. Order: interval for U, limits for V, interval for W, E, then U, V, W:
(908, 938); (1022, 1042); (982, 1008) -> 1.03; 1.01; 1.01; 0.96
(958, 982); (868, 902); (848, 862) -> 1.22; 1.14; 1.02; 0.78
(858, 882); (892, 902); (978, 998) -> 1.01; 0.99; 1.01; 0.98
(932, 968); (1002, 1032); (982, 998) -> 1.04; 1.03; 0.98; 0.92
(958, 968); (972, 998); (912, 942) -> 1.03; 1.05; 1.03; 1.03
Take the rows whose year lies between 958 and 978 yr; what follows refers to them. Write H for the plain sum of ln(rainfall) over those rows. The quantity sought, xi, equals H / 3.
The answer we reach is 3.13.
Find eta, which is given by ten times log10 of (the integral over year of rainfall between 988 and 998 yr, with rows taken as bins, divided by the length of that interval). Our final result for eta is 9.4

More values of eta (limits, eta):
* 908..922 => 9.8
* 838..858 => 7.6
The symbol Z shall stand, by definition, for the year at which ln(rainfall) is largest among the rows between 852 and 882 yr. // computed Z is 875 yr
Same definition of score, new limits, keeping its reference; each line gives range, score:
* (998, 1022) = 1015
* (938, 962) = 945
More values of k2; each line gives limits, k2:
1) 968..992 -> 990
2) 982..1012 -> 995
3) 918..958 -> 955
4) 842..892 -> 890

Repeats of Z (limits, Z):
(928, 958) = 940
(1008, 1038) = 1030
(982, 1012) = 1000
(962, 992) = 970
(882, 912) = 885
